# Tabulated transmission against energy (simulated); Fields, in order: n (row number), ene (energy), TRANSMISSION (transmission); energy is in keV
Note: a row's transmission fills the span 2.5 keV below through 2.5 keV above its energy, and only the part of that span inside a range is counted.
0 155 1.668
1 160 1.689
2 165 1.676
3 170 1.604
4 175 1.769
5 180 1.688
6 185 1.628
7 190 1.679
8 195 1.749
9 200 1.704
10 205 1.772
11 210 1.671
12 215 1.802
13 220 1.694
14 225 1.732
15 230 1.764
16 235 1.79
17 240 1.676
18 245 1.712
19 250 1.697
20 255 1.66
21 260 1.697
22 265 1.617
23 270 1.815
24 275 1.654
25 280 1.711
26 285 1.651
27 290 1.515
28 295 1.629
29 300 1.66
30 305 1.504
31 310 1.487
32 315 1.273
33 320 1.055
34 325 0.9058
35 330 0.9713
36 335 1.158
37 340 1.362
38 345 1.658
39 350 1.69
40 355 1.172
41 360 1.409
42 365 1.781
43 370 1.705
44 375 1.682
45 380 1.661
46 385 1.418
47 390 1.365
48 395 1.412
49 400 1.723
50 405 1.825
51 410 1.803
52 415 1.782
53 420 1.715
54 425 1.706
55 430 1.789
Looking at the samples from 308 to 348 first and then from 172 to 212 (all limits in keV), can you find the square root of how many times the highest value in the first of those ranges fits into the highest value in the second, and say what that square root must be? 1.03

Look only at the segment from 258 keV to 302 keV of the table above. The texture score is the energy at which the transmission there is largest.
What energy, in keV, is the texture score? 270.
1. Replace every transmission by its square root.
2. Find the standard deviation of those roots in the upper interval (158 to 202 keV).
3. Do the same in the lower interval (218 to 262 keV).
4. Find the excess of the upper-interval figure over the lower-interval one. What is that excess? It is 0.004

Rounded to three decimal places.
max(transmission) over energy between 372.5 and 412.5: 1.825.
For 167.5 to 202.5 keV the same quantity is 1.769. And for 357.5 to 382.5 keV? 1.781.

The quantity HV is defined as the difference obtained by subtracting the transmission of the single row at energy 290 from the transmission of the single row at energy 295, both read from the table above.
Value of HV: 0.11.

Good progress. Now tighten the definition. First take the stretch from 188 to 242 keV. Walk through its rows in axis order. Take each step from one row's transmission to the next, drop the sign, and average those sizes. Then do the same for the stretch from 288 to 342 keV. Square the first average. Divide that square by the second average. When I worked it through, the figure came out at 0.040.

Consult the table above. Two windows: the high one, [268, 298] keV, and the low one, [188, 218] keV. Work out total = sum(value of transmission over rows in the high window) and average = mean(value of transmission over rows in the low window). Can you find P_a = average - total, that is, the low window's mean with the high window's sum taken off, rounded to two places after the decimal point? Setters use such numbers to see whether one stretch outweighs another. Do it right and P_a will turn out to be -8.25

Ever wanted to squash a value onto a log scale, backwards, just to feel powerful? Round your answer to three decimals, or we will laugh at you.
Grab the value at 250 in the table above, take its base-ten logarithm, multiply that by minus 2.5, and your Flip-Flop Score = -0.574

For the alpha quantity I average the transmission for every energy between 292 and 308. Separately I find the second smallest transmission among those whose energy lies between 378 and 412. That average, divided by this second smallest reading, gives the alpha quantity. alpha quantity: 1.13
